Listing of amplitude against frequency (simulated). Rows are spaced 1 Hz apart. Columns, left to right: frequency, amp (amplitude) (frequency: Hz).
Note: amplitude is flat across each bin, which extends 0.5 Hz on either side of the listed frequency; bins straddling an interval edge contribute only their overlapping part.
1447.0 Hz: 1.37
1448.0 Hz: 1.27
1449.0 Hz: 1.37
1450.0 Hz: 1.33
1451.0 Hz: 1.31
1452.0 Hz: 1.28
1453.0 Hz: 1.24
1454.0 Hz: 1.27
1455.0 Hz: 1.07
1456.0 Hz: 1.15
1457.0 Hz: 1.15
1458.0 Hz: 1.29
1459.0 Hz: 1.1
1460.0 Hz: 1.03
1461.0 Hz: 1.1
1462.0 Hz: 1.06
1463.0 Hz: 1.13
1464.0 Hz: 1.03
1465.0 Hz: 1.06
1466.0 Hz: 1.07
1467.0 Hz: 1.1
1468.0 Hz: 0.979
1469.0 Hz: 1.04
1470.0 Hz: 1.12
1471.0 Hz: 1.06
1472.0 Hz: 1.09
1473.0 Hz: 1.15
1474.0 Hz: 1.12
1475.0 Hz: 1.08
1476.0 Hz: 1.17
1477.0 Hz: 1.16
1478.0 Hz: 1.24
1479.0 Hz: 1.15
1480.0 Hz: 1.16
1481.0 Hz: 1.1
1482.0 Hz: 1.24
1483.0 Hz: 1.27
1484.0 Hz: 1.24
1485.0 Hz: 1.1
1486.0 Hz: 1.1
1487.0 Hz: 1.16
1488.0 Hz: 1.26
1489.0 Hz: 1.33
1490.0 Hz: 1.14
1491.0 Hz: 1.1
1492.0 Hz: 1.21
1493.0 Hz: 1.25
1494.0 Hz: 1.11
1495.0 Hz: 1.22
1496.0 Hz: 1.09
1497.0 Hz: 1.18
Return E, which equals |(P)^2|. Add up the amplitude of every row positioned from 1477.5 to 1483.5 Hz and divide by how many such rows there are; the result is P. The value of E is 1.42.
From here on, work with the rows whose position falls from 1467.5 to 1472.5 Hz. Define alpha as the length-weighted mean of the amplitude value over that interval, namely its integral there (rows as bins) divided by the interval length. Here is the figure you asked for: 1.06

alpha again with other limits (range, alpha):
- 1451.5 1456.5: 1.20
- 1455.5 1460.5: 1.14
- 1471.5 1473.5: 1.12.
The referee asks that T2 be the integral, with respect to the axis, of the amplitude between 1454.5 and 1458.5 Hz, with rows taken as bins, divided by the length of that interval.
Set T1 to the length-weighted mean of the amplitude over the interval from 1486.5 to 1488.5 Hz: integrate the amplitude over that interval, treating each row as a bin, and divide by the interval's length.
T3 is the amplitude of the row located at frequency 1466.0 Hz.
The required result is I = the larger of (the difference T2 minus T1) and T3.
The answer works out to 1.07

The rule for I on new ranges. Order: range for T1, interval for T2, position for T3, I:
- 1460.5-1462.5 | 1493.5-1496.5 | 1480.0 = 1.16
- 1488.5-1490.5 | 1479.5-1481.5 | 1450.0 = 1.33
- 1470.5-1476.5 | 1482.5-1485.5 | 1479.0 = 1.15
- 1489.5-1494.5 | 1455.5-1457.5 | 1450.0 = 1.33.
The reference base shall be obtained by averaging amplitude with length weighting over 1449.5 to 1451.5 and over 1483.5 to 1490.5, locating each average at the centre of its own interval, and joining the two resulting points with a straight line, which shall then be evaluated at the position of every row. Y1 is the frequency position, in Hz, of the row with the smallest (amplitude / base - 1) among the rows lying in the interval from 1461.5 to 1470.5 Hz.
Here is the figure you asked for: 1468.0 Hz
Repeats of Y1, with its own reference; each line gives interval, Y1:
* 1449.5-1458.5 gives 1455.0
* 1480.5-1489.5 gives 1481.0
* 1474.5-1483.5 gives 1475.0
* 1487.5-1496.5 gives 1491.0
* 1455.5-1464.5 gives 1460.0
